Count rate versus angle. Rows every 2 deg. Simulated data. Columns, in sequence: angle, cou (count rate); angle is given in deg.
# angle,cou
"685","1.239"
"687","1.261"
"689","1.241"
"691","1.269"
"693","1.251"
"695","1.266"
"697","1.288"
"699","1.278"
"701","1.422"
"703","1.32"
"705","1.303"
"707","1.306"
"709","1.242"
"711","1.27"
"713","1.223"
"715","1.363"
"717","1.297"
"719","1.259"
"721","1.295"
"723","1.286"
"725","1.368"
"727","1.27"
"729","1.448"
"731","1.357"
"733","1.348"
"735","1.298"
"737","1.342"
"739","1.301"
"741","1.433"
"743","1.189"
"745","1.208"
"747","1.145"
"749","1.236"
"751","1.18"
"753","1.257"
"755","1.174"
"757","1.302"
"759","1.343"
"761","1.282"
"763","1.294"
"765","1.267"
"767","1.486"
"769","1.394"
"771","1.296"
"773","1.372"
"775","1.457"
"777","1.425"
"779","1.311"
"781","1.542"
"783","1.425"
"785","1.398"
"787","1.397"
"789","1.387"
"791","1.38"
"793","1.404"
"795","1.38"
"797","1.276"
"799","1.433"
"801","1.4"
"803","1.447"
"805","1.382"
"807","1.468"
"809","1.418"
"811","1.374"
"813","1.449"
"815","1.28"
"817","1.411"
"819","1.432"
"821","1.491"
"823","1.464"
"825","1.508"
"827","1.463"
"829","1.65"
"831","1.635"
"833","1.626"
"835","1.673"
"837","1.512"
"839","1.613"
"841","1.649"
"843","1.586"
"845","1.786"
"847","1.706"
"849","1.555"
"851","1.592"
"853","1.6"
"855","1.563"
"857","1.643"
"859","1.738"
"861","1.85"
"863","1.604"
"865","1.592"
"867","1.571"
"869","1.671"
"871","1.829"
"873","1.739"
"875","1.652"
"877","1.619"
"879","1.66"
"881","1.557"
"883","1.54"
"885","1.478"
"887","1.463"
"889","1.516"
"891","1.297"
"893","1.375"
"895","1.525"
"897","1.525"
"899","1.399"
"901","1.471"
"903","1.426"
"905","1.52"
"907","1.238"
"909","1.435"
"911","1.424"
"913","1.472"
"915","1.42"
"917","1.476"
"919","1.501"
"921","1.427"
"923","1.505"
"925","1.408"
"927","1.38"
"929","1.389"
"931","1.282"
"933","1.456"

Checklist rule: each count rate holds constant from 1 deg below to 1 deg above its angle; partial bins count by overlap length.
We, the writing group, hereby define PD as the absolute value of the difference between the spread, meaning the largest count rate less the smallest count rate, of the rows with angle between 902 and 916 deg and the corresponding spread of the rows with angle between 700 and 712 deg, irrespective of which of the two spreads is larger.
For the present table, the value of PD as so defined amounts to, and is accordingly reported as 0.102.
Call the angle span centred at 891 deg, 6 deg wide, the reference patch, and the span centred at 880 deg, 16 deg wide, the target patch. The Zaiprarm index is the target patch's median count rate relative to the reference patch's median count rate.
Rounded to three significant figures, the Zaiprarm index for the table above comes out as 1.15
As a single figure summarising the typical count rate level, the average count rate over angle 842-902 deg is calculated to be 1.59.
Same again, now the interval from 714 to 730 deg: 1.32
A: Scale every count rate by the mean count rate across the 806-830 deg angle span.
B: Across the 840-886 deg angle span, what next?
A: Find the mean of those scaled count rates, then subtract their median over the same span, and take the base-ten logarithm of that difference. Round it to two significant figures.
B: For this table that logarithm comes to -1.8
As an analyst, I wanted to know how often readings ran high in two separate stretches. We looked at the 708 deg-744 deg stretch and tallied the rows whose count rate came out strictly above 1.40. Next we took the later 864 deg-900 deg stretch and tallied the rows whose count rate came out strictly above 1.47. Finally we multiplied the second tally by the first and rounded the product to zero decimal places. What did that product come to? 28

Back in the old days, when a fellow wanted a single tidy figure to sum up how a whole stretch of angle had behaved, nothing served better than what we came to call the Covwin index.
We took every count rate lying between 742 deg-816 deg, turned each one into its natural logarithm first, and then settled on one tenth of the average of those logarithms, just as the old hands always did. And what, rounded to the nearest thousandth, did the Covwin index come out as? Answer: 0.030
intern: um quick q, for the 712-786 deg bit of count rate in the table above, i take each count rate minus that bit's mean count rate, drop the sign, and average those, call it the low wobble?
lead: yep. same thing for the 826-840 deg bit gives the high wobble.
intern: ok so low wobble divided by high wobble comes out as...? 1.2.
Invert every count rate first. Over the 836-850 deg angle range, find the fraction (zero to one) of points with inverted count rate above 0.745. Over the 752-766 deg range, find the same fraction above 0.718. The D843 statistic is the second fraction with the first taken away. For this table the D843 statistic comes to 1.0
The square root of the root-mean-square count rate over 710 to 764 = 1.14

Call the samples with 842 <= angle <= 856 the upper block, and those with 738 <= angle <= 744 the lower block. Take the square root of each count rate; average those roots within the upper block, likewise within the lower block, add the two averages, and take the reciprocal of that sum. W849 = 0.414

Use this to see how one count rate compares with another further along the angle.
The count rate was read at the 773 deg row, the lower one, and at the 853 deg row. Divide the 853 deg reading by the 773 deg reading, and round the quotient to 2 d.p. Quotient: 1.17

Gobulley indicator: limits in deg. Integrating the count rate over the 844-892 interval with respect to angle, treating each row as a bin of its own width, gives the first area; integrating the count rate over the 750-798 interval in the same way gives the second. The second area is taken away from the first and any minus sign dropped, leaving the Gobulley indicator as 13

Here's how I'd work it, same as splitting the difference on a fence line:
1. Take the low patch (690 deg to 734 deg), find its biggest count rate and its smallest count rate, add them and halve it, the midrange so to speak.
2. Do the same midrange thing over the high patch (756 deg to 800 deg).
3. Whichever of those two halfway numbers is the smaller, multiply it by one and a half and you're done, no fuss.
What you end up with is 2.00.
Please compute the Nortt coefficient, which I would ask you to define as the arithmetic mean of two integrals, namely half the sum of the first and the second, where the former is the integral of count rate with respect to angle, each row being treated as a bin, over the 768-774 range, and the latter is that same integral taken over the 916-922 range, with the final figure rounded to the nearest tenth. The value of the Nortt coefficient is 8.5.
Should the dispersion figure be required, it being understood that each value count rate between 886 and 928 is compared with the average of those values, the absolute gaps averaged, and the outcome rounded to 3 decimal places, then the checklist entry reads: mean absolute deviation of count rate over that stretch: 0.056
